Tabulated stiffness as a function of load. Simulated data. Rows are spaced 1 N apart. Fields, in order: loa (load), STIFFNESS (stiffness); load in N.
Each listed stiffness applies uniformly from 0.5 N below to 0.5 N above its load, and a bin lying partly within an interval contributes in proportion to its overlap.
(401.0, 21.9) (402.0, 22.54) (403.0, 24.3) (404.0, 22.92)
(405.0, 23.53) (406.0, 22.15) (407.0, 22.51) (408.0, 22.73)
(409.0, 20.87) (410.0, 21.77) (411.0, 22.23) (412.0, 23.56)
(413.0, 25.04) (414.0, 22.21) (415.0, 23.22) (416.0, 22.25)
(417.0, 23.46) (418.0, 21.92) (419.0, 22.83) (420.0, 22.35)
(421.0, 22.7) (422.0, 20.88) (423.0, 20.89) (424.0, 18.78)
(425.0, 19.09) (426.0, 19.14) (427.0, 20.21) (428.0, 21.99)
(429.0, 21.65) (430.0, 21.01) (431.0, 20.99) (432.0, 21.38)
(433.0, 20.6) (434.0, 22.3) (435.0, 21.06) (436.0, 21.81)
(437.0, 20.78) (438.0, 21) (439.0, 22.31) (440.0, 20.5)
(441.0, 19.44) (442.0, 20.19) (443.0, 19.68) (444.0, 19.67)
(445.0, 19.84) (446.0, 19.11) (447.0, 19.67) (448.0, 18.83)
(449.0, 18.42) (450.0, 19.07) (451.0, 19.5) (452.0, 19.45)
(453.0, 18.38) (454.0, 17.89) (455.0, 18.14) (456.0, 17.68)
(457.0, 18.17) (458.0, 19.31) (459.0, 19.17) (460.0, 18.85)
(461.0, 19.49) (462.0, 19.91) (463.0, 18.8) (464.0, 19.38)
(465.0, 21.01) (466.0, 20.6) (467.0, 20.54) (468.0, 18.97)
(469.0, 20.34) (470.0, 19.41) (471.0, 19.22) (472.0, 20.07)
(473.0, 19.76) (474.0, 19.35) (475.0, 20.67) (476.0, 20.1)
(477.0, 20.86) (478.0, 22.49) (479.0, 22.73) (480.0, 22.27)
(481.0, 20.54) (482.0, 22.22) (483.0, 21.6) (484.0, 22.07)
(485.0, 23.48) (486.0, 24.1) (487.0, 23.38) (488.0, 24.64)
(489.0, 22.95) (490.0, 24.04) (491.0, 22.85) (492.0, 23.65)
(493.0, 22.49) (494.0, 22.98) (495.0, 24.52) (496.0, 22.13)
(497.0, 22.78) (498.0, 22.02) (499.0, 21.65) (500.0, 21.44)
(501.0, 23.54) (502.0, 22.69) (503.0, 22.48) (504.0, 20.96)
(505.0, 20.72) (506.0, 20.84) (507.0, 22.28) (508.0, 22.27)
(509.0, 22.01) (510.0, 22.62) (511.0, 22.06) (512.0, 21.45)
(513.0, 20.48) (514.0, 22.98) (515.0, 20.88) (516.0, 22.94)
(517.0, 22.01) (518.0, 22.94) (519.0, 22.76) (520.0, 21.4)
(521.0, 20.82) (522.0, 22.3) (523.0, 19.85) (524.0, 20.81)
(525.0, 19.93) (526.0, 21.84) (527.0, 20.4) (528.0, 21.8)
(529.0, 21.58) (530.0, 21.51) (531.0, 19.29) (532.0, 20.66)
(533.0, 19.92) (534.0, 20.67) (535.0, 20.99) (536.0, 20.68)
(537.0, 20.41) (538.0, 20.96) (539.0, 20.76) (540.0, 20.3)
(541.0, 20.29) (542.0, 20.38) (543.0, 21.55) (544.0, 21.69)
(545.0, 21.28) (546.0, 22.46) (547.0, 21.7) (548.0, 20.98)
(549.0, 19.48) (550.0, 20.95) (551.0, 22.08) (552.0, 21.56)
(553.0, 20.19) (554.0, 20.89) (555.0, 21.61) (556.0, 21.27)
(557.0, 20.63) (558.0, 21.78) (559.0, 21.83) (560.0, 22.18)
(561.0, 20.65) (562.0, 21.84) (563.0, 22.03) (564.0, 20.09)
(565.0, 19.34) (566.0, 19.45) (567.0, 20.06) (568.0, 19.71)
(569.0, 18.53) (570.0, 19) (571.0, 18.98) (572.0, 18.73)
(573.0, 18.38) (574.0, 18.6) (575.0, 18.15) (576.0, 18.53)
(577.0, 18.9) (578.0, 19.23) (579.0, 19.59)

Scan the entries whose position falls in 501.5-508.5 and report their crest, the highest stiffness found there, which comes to 22.69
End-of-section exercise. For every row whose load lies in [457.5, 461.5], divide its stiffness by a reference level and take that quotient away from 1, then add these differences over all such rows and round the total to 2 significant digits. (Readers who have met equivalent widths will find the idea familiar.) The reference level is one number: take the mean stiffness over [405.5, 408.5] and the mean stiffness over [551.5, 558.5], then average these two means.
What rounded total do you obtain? 0.48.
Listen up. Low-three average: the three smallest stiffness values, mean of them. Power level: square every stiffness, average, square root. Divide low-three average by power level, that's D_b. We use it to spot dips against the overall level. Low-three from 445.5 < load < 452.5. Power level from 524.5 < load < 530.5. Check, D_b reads 0.89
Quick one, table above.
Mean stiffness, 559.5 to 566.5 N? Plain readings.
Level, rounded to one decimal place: 20.8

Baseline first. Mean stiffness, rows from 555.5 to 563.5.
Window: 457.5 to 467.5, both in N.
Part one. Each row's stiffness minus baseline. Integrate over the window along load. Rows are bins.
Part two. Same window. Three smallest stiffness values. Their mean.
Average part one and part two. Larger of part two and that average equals 18.9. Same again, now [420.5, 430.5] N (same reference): 19.0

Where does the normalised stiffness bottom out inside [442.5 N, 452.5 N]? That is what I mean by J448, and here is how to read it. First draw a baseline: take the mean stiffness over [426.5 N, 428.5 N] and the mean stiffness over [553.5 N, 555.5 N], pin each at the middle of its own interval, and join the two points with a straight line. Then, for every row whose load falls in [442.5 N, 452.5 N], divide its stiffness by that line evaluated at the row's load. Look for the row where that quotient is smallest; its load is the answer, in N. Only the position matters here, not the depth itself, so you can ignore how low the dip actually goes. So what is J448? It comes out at 449.0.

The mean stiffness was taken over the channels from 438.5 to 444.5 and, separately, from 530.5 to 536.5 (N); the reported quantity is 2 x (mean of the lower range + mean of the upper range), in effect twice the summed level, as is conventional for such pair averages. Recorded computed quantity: 81.3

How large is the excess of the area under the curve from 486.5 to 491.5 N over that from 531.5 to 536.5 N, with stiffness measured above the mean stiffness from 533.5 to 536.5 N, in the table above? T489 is 15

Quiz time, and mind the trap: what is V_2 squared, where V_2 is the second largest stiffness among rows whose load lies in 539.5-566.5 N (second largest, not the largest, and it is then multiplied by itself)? 492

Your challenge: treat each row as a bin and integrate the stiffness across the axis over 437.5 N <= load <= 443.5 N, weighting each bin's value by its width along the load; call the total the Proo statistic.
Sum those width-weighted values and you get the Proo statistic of 123.1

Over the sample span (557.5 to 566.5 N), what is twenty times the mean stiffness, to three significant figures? 420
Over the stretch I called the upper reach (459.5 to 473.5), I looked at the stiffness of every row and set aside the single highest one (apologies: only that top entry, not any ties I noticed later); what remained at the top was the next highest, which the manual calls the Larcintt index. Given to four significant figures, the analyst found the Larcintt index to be 20.60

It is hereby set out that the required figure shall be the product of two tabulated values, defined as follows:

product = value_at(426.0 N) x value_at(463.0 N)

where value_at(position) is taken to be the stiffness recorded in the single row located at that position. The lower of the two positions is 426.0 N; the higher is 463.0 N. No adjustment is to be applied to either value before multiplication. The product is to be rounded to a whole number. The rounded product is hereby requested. 360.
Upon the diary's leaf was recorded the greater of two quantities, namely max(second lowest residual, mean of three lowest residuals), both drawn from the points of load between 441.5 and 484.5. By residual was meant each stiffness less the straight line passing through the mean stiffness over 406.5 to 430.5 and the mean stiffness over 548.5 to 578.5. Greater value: -3.5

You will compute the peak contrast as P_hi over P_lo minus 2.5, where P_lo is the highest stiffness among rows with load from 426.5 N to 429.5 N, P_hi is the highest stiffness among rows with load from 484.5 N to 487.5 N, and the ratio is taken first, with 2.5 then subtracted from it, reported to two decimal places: -1.40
